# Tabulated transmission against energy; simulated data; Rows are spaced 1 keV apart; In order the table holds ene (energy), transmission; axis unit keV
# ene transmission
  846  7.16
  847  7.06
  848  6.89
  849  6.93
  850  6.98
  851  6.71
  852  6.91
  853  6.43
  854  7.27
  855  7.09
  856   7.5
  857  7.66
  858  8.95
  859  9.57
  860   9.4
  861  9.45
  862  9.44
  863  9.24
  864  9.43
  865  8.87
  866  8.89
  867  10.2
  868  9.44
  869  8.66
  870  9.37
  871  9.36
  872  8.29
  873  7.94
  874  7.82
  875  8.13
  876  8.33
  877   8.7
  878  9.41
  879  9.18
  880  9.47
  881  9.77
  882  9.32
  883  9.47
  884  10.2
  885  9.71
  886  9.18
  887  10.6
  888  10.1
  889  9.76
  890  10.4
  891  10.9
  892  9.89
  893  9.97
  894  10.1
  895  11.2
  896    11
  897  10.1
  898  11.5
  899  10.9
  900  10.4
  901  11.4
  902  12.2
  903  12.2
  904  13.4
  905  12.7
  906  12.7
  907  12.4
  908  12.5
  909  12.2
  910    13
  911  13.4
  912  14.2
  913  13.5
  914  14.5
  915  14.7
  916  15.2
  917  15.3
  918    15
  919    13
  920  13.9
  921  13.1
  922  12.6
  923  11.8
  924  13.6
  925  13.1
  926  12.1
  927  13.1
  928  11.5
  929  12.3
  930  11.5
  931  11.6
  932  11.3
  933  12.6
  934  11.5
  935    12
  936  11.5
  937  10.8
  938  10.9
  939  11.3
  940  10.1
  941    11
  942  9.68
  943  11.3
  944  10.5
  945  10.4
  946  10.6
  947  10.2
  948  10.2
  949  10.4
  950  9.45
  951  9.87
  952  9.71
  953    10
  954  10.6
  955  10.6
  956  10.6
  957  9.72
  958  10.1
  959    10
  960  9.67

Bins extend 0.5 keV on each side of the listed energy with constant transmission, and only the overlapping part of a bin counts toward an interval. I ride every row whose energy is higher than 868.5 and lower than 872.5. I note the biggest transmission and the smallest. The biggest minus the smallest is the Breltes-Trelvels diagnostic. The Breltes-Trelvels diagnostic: 1.1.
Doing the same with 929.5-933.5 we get 1.3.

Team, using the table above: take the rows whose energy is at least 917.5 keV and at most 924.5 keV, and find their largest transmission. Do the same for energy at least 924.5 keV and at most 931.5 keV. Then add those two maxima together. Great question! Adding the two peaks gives 28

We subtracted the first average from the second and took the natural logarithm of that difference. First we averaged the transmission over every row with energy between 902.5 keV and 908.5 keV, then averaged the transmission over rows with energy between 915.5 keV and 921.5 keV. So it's 0.5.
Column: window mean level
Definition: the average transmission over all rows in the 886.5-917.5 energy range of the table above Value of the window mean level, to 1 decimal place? 12.0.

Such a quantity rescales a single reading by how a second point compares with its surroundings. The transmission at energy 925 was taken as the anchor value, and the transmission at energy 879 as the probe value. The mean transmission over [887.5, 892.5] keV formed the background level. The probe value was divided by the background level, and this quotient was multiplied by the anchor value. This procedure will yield 12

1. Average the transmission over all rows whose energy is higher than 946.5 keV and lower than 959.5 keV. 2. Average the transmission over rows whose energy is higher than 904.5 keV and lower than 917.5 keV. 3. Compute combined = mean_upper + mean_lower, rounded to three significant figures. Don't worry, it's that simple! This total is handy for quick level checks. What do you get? 23.7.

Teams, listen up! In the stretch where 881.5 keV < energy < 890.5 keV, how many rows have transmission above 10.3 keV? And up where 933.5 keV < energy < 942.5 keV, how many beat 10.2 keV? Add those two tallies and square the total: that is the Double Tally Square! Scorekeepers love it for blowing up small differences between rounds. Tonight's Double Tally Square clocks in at 81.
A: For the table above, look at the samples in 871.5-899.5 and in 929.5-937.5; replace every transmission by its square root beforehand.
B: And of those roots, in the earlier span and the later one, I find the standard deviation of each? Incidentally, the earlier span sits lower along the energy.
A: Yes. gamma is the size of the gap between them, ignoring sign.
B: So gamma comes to 0.09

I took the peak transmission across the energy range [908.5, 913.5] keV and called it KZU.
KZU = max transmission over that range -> 14.2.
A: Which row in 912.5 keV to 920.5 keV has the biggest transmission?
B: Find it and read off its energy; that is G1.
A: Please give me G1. 917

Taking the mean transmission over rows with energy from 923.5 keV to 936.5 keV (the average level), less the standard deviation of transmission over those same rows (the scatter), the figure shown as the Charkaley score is 11.4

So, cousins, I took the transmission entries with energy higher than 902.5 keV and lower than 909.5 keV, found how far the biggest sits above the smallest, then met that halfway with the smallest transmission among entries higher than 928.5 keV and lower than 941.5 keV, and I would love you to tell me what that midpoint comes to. 5.65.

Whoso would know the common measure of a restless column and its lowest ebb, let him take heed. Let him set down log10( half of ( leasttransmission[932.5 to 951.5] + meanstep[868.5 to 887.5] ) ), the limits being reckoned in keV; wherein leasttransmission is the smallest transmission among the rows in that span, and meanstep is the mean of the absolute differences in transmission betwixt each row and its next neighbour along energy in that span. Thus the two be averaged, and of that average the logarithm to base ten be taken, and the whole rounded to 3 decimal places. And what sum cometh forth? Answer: 0.695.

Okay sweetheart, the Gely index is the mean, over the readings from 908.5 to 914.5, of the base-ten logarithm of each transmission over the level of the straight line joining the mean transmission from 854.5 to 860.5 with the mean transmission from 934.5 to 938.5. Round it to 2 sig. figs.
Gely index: 0.11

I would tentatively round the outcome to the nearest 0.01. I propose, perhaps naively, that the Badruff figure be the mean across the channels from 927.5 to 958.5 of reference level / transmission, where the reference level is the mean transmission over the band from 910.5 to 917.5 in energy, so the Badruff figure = 1.34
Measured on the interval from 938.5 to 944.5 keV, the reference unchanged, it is 1.36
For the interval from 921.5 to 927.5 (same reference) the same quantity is 1.14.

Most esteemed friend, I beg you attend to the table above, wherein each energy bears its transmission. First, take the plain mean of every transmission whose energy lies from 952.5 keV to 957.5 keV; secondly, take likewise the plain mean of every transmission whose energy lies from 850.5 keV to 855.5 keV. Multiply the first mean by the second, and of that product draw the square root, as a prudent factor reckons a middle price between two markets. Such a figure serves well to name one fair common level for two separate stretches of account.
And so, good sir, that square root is 8.4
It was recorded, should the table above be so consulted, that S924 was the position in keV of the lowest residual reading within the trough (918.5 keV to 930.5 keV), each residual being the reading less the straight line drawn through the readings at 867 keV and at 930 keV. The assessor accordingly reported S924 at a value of 930 keV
